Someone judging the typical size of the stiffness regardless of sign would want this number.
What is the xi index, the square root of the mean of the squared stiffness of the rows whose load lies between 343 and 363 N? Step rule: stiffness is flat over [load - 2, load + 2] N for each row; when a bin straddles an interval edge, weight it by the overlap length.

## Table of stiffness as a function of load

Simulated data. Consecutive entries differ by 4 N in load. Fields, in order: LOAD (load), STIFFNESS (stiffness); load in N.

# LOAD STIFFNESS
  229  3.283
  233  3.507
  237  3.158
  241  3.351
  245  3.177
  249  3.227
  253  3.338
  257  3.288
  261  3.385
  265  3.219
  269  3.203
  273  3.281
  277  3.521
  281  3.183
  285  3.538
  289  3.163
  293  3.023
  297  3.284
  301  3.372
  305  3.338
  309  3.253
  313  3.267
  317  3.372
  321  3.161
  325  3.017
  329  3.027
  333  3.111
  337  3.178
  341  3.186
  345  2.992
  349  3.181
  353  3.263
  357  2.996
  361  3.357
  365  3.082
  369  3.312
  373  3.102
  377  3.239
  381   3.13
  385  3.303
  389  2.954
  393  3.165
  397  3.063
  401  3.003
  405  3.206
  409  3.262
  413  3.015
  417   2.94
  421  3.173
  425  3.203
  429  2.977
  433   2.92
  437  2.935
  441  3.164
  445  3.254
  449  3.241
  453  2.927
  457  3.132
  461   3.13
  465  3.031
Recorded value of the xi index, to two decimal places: 3.16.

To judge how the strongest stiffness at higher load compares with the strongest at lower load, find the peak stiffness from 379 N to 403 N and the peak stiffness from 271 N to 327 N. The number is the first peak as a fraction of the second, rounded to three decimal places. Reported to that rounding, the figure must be 0.934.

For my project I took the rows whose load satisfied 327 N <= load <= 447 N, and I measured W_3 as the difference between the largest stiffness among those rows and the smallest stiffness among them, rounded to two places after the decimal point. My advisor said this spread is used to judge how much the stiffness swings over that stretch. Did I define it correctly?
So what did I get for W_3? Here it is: 0.44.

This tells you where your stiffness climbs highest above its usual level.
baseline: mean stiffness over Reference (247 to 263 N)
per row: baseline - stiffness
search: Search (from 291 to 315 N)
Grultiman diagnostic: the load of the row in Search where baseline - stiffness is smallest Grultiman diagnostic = 301 N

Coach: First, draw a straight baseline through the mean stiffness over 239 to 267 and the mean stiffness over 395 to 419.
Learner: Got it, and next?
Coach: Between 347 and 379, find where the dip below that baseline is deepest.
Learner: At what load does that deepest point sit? 357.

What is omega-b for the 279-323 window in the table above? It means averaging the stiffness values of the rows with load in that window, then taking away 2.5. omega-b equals 0.77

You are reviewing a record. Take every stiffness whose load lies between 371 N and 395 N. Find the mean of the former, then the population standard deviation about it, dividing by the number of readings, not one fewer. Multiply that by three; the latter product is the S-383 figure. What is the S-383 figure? 0.330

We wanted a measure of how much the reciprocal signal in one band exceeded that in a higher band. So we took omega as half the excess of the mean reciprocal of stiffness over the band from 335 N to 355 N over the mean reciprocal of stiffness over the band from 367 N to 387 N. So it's 0.003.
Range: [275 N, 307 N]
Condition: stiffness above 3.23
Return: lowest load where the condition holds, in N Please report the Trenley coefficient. 277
